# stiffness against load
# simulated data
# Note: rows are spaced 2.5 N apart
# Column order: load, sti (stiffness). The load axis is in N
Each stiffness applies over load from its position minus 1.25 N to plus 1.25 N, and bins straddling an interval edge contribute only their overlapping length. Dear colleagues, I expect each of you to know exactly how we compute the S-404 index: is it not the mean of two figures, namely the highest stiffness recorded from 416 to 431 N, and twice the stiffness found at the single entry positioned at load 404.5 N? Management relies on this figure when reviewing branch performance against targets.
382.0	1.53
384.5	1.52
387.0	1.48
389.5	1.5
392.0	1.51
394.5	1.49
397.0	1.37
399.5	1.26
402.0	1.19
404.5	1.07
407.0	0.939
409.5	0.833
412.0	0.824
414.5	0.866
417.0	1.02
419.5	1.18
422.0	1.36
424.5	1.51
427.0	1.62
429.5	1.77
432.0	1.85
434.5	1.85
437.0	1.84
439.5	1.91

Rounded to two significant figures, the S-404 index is 2.0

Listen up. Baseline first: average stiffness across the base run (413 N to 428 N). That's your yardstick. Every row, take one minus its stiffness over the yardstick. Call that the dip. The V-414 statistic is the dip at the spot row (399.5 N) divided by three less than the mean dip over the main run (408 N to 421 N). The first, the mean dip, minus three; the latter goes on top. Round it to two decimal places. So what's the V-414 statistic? 0.00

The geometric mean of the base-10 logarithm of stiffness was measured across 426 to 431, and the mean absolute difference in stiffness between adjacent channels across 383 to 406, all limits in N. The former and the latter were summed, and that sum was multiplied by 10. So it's 2.9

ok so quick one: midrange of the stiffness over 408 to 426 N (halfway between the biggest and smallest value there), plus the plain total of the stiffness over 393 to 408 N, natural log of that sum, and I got 2.14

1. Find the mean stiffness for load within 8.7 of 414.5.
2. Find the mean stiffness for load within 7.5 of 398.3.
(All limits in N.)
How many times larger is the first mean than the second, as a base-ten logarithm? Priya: -0.12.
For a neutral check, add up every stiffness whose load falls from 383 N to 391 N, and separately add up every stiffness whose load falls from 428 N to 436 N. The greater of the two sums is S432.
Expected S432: 5.5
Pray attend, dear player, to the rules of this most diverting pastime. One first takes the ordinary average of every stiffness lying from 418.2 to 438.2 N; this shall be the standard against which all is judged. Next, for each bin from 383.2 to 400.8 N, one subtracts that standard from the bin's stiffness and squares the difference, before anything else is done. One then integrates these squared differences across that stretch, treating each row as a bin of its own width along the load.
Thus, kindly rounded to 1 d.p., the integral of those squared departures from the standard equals 0.7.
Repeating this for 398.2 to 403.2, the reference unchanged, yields 0.8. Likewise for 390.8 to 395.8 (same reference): 0.1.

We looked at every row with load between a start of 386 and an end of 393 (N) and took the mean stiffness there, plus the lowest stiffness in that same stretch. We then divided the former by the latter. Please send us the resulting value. 1.01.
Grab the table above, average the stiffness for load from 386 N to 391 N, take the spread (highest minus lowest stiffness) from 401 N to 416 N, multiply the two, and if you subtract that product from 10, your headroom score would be 9.5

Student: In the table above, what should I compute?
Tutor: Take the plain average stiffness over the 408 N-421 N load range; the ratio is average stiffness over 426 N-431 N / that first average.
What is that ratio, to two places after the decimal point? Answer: 1.79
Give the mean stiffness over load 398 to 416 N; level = 1.00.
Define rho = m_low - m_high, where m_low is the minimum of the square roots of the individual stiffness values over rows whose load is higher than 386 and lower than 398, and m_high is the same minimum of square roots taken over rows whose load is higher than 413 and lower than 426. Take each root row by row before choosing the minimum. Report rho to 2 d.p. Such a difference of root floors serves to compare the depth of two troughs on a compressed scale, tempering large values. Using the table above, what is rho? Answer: 0.24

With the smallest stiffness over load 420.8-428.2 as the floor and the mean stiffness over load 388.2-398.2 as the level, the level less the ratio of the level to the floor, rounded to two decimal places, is 0.39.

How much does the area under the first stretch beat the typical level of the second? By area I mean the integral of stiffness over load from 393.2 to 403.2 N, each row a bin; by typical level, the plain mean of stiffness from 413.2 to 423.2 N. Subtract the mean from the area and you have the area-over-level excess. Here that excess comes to 12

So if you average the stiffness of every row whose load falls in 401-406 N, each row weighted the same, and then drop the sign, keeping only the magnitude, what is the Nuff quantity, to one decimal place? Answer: 1.1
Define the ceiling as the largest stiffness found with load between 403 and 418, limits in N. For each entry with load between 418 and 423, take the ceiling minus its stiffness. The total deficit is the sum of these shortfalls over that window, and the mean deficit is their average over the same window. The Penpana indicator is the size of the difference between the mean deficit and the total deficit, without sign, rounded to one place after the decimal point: 0.2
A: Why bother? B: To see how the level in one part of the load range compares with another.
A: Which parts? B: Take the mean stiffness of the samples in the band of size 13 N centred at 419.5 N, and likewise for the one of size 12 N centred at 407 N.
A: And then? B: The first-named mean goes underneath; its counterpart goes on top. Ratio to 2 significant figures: 0.82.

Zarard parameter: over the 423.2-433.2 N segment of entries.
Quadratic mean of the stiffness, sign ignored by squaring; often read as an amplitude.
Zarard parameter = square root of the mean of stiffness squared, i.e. 1.69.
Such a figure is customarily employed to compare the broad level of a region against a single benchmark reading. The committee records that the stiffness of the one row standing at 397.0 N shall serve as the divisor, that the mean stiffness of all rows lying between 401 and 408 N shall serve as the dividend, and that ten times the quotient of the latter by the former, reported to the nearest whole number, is 8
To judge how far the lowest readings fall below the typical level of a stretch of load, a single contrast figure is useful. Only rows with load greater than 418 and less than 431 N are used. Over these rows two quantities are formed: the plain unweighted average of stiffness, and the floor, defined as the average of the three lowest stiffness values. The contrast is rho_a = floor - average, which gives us -0.14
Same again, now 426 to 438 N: -0.04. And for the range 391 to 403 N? -0.09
